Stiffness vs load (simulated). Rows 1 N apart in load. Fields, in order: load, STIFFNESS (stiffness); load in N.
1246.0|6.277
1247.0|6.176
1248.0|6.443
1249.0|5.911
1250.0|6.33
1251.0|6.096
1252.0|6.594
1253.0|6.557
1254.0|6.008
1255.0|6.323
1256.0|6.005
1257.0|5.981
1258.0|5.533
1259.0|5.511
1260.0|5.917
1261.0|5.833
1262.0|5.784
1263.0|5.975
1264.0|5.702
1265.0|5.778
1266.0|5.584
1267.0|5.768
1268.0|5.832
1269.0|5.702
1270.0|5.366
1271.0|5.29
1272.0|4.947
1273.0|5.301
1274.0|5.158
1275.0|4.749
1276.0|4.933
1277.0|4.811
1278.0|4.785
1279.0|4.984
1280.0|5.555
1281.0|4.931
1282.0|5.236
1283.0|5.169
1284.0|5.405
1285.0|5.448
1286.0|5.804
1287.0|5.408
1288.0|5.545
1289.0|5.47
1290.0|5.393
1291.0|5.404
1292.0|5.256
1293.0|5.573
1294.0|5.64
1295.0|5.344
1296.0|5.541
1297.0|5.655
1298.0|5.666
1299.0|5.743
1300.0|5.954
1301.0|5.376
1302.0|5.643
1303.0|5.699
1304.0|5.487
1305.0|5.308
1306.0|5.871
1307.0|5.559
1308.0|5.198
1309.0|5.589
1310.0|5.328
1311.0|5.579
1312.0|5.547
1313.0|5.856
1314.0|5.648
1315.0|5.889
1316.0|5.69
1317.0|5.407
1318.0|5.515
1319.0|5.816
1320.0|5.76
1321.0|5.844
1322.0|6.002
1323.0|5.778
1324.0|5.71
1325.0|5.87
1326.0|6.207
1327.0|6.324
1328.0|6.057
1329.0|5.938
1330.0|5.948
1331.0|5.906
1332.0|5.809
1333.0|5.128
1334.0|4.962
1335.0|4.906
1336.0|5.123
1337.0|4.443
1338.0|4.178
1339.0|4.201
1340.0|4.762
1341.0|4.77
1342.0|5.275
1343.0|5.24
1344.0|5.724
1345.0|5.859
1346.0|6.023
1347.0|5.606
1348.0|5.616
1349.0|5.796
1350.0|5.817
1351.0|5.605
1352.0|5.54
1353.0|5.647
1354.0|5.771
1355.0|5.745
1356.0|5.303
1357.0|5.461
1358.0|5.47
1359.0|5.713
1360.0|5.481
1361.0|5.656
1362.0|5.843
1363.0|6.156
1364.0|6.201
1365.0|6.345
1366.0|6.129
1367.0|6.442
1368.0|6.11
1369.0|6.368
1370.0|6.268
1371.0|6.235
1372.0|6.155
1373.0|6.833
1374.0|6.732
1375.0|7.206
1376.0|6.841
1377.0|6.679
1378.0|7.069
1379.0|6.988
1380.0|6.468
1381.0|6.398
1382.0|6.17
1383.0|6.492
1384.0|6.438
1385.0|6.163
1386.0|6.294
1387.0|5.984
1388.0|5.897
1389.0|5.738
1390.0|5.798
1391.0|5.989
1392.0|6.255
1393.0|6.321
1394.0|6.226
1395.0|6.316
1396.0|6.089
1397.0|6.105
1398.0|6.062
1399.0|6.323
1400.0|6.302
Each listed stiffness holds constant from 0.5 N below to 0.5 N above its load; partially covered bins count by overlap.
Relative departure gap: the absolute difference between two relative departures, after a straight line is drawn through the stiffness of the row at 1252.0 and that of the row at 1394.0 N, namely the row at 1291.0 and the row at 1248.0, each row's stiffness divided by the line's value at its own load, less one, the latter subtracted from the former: 0.14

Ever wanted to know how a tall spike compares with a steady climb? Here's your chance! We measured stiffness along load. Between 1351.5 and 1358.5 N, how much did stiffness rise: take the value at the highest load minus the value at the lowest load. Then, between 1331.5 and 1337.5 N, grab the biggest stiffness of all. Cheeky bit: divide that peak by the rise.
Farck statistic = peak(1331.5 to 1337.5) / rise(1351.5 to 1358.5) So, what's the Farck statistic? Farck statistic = -83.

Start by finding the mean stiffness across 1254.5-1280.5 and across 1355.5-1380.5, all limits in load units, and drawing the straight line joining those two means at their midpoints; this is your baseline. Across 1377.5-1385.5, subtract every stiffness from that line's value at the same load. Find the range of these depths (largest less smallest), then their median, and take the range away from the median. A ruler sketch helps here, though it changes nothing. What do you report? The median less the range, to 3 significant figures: -1.06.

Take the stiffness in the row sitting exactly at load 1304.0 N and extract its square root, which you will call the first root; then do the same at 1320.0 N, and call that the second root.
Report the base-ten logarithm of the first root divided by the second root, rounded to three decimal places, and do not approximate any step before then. -0.011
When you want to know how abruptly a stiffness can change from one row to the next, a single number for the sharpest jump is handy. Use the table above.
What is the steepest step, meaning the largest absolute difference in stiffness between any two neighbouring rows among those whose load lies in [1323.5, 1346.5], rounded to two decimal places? 0.68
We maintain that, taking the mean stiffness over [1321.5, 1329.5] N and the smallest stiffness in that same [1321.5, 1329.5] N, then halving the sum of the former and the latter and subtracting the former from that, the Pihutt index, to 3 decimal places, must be -0.138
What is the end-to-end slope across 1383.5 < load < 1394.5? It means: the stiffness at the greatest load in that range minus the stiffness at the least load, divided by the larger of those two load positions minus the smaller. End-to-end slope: -0.02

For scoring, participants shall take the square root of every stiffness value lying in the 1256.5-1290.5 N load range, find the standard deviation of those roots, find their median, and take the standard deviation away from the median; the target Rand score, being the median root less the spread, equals 2.26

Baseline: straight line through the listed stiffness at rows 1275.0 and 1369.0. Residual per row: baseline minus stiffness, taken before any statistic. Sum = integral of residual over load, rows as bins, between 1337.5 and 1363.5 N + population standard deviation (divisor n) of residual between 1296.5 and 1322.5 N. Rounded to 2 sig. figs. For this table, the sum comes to 15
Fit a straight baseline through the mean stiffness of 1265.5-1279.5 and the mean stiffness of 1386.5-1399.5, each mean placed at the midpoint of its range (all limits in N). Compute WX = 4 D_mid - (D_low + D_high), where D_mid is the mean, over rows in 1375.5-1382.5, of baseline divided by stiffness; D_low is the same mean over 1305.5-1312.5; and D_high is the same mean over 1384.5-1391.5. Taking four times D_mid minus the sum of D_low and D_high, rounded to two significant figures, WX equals 1.6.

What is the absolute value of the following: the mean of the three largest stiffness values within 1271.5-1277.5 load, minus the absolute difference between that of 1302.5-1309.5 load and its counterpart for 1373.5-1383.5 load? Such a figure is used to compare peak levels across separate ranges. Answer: 3.77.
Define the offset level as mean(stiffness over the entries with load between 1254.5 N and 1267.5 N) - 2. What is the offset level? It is 3.82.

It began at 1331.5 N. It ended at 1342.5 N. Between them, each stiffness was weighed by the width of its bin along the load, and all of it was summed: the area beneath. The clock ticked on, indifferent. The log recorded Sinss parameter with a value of 53.6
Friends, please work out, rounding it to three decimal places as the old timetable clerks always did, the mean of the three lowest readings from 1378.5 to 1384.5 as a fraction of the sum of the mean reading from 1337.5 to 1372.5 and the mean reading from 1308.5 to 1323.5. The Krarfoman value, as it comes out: 0.558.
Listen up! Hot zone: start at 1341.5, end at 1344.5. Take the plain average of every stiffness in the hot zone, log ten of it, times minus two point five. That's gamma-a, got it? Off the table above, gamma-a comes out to -1.83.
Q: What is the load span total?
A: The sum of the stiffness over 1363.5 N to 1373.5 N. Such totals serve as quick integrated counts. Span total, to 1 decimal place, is 63.1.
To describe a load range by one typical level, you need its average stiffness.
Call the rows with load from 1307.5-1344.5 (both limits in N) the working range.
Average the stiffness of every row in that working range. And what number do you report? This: 5.48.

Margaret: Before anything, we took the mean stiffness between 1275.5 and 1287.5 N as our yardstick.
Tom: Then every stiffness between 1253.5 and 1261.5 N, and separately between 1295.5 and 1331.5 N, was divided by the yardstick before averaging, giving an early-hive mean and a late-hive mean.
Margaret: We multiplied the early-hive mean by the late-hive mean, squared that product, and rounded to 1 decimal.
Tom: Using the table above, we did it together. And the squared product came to 1.5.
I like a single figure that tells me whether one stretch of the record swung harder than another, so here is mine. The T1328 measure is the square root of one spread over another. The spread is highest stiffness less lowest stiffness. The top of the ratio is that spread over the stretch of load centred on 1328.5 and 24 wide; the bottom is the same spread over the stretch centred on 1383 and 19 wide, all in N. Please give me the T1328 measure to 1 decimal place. 1.2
